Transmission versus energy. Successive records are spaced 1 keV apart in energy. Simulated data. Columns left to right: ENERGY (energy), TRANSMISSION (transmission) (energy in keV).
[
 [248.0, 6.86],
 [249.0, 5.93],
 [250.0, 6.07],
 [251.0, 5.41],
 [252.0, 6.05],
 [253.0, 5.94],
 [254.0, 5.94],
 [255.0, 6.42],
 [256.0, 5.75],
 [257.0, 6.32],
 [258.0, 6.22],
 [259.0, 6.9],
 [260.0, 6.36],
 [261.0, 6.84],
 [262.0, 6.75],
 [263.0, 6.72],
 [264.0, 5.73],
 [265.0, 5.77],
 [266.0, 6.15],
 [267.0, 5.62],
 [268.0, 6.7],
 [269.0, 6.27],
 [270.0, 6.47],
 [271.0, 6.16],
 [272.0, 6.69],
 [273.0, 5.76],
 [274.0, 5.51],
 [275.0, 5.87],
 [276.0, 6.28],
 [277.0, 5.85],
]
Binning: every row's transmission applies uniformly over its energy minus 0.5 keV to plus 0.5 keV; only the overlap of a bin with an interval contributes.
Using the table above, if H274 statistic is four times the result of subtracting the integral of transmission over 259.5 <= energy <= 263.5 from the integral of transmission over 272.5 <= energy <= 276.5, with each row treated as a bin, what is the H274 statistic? -13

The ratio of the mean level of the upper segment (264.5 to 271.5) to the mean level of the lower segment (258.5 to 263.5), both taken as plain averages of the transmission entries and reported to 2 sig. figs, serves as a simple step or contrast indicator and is 0.92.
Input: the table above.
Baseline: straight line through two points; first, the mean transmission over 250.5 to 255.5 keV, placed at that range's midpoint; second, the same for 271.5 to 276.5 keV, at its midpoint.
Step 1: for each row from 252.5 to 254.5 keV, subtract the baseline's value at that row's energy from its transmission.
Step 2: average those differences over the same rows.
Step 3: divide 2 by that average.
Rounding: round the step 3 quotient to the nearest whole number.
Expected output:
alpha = -146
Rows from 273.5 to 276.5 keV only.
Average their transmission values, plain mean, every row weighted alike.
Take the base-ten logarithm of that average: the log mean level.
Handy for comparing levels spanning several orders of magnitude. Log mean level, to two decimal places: 0.77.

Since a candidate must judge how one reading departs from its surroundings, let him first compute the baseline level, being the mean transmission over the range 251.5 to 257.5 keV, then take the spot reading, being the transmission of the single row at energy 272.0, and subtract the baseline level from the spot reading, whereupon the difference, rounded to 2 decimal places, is 0.62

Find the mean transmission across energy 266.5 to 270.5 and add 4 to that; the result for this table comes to 10.3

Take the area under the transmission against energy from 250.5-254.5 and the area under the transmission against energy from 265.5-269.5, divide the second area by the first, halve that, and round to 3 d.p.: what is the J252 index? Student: 0.530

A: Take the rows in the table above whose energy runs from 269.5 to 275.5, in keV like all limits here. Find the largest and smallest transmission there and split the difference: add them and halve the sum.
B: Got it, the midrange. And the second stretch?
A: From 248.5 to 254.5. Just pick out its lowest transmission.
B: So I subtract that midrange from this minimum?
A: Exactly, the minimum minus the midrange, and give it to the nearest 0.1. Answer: -0.7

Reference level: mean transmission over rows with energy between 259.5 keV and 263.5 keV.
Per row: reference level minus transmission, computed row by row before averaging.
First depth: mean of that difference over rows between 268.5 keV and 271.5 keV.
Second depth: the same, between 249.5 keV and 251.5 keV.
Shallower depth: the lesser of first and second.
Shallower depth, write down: 0.4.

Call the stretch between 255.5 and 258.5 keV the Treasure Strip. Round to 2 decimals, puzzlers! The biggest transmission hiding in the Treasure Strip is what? 6.32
